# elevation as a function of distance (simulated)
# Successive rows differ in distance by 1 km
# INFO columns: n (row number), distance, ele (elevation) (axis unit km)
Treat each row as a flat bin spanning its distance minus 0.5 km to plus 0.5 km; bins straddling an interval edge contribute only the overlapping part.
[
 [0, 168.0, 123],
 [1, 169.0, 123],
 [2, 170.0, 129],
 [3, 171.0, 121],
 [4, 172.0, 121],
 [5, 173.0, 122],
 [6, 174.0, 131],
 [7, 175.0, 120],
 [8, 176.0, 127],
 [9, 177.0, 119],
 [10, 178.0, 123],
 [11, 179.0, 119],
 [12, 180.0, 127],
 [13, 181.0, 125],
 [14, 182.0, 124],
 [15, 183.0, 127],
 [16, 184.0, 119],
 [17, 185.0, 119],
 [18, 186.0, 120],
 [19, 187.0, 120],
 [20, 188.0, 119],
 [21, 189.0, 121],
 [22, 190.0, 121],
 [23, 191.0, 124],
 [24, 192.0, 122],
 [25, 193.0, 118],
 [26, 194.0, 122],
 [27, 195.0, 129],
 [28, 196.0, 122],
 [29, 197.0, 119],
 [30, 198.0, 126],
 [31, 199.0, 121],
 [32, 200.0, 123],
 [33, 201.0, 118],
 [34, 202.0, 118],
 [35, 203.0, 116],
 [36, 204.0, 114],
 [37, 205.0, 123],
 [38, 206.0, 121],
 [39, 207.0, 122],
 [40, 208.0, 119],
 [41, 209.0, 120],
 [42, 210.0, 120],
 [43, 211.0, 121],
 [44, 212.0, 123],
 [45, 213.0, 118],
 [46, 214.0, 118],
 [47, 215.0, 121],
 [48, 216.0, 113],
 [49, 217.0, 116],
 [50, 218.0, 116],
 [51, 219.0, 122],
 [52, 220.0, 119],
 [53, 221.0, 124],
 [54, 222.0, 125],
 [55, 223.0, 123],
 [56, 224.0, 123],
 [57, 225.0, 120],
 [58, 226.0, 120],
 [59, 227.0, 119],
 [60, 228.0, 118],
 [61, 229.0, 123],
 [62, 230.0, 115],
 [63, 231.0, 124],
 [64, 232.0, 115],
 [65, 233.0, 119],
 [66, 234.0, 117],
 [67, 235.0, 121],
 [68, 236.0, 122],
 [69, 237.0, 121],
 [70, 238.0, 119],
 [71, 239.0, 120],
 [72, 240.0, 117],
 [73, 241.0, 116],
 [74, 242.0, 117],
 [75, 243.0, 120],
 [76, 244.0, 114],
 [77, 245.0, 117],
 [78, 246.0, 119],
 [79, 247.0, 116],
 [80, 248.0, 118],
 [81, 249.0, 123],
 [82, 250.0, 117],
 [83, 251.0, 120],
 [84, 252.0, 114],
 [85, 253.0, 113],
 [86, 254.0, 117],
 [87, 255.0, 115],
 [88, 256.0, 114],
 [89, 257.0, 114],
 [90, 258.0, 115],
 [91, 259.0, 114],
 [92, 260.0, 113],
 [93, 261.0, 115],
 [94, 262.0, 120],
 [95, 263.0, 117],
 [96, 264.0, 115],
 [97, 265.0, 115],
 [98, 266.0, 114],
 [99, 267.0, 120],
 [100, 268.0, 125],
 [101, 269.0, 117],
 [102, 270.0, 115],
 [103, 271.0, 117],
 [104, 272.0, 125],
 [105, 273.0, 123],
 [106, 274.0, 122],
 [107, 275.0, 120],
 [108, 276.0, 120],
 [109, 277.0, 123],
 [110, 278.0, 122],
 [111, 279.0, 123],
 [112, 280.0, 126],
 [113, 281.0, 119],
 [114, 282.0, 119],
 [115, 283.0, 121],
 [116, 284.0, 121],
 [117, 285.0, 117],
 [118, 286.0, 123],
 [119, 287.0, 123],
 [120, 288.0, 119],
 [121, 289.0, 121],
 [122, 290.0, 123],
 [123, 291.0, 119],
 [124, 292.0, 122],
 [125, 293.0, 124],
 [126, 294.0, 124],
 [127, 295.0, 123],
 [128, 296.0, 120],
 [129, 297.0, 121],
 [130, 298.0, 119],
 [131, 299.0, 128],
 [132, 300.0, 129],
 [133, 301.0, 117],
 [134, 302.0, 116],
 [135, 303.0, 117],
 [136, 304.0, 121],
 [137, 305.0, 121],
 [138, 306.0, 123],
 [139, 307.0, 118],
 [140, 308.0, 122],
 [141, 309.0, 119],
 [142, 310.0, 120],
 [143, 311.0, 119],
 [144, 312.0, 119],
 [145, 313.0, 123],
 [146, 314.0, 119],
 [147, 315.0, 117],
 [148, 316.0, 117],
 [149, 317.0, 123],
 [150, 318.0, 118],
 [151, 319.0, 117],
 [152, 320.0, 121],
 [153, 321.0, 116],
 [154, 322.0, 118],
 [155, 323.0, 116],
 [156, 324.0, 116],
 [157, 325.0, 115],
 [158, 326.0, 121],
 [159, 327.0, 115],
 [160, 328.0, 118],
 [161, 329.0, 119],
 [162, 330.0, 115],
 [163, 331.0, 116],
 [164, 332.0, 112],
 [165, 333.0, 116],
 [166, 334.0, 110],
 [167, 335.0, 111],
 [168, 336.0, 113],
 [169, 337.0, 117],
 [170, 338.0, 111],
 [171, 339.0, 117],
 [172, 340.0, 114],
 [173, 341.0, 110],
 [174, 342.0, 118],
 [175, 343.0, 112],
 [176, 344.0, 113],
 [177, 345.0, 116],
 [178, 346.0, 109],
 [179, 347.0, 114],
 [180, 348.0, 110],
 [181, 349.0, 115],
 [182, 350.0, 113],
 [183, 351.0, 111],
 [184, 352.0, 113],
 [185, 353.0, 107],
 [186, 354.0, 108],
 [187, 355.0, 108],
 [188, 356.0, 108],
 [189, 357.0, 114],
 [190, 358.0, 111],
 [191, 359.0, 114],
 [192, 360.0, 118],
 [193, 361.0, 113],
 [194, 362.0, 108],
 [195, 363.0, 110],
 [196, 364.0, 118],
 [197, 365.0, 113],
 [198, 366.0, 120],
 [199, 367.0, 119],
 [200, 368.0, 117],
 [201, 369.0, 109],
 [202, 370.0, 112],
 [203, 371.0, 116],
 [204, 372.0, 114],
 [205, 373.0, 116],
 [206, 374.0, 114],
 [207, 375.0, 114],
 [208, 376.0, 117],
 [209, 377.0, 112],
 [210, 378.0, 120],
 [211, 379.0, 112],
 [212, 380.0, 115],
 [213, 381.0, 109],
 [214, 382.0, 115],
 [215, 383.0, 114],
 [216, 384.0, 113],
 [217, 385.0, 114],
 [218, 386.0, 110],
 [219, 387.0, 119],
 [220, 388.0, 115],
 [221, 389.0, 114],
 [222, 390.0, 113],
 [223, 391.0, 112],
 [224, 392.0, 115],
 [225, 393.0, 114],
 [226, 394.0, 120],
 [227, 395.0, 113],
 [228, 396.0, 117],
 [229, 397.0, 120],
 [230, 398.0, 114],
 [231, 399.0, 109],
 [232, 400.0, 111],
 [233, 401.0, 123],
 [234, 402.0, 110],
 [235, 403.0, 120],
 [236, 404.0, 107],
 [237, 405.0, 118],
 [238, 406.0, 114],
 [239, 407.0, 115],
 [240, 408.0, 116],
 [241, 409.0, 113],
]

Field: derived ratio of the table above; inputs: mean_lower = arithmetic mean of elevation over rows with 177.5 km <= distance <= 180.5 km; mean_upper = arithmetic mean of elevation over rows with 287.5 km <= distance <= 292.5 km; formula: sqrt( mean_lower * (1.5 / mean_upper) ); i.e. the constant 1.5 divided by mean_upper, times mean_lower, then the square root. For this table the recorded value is 1.24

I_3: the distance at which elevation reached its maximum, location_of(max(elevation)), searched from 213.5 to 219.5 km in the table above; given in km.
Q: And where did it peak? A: 219.0 km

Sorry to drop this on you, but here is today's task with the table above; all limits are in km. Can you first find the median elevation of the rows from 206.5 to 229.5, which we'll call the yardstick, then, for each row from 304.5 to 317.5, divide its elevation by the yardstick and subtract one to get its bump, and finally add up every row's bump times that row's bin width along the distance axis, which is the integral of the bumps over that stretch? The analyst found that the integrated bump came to 0.00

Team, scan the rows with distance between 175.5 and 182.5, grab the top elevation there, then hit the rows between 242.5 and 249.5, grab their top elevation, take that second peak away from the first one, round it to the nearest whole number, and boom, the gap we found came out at 4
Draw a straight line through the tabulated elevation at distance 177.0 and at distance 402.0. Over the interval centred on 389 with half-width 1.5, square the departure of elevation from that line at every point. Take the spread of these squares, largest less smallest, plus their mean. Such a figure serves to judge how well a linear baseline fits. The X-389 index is 26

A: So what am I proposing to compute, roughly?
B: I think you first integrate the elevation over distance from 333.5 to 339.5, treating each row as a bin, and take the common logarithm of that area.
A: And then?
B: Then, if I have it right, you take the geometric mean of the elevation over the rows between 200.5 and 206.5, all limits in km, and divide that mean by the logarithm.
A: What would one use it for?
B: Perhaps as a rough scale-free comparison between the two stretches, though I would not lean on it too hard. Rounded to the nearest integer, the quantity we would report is 42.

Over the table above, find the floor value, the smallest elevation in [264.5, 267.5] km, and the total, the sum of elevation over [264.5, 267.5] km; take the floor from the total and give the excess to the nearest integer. 235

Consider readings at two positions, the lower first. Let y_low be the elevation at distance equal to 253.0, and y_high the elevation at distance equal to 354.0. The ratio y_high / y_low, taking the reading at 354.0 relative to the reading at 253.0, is 0.96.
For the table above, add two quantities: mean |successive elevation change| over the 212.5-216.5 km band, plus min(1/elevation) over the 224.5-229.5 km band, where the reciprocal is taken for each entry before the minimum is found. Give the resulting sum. 3.7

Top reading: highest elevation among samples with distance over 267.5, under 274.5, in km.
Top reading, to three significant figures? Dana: 125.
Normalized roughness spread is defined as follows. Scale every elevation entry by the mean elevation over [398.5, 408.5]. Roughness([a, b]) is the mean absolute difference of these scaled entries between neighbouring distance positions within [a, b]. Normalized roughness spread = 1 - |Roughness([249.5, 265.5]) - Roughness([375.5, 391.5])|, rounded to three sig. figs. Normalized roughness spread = 0.984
